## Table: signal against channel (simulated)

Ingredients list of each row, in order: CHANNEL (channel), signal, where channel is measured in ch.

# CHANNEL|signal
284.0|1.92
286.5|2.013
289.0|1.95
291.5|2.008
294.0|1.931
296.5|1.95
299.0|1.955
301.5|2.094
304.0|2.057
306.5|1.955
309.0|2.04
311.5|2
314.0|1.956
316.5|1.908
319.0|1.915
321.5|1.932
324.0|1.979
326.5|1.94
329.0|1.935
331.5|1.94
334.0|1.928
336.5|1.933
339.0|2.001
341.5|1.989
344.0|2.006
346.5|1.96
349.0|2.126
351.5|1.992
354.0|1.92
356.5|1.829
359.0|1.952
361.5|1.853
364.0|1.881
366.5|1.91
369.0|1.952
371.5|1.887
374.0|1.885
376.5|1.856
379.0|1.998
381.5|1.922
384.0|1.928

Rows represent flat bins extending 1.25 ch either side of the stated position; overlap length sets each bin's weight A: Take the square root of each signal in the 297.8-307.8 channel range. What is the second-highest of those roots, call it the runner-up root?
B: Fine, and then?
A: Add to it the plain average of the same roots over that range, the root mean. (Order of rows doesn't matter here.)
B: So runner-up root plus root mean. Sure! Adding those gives 2.85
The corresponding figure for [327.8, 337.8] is 2.78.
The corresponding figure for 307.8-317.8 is 2.82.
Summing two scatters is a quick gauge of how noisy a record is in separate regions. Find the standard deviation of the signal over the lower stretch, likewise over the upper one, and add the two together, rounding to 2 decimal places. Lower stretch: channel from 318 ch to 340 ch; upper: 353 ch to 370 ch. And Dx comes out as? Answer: 0.07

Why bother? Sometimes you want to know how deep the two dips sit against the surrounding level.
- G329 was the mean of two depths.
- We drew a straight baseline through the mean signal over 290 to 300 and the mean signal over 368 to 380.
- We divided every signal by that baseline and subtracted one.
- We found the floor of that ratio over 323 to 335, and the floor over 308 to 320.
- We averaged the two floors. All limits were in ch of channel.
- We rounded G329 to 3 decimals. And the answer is -0.013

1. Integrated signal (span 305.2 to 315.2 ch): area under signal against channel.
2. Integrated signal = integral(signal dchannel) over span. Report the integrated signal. 20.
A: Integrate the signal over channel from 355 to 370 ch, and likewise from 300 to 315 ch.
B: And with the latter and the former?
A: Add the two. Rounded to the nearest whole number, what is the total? 59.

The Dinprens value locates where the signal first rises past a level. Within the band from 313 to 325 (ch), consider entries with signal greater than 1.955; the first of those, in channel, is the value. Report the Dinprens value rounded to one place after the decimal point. 314.0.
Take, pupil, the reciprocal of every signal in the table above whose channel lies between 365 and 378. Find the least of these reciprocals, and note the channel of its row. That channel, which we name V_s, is 369.0 ch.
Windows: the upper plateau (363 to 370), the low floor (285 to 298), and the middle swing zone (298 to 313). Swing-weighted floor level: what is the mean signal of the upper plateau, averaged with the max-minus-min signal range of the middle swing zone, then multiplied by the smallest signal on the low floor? 1.98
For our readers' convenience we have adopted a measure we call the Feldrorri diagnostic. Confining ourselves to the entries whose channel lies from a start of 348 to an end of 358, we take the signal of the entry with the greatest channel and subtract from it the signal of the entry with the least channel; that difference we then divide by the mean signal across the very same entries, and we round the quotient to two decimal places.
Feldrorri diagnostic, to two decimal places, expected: -0.15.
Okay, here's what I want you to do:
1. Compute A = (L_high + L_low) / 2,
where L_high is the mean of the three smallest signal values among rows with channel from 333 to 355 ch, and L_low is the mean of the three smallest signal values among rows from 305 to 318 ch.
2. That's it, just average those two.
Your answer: 1.93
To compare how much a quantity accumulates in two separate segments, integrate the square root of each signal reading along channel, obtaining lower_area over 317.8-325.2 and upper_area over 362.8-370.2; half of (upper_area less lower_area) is -0.04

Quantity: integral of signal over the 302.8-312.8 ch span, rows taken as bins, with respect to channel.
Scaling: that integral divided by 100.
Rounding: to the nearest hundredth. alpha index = 0.20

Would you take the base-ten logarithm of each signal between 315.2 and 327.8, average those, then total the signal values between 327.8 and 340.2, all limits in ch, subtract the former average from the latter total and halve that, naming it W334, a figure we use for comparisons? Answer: 4.73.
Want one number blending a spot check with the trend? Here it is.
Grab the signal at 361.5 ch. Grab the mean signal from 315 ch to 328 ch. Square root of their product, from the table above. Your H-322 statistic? 1.89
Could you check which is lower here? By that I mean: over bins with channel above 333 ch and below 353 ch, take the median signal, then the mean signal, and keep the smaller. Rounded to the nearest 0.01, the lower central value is 1.99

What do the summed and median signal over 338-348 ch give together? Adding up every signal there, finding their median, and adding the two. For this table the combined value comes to 9.95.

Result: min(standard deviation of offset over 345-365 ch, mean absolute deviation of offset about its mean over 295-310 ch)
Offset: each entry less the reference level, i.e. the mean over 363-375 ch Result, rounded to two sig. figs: 0.055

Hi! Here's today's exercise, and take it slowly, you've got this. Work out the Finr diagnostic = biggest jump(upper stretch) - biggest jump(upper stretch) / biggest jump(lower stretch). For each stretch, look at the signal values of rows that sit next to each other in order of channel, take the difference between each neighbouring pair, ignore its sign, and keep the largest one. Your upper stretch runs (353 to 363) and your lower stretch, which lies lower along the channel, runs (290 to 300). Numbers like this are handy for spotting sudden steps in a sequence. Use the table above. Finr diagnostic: -1.5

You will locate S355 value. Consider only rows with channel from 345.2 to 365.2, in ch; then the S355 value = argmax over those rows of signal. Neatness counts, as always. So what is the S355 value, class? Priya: 349.0 ch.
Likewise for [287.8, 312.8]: 301.5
